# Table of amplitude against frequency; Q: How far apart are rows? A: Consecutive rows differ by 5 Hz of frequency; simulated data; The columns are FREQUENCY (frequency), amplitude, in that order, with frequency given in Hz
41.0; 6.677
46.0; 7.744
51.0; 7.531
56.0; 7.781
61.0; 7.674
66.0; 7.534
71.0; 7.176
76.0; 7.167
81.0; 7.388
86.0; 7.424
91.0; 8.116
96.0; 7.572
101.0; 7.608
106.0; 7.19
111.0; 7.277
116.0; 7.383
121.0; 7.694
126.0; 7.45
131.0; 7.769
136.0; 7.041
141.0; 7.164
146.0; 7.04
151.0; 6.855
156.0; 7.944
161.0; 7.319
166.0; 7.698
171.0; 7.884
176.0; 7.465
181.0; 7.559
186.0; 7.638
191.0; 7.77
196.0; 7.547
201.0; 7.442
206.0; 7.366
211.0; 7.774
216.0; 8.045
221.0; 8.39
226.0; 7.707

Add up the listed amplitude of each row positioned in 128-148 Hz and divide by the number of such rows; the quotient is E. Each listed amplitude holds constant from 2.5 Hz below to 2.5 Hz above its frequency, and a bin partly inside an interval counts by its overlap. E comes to 7.25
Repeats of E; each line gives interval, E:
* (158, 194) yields 7.62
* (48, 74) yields 7.54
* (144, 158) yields 7.28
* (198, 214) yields 7.53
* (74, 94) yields 7.52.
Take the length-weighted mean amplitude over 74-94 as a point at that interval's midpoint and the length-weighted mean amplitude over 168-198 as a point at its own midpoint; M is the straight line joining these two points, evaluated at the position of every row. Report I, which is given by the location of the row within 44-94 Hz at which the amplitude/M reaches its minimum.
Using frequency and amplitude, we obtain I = 76.0 Hz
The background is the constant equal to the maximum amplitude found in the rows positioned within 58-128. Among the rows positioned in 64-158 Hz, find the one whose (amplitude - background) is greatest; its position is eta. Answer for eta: 91.0 Hz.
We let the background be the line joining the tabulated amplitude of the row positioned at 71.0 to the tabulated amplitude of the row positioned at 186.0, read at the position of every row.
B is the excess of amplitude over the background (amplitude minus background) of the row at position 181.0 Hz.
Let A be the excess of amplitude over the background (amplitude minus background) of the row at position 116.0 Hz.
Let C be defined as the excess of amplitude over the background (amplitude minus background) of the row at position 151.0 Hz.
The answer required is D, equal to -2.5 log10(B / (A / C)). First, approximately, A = 0.0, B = -0.06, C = -0.6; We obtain -0.4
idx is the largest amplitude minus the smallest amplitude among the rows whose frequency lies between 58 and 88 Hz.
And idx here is 0.51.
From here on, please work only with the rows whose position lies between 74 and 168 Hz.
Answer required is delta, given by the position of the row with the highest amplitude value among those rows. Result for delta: 91.0 Hz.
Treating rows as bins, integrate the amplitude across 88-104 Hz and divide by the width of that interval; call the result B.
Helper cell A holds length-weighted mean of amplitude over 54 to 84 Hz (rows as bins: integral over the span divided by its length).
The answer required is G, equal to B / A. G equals 1.04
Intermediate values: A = 7.45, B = 7.74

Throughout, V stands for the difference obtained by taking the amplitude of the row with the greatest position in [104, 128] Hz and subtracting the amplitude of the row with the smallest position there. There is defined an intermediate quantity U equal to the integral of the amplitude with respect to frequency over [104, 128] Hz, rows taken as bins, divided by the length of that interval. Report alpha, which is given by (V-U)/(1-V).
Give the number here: -9.7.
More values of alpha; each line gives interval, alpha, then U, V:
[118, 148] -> -4.8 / 7.37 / -0.7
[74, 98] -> -12.0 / 7.54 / 0.4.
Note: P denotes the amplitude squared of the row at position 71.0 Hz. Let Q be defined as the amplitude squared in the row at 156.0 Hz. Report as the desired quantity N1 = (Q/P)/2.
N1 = 0.61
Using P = 51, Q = 63.1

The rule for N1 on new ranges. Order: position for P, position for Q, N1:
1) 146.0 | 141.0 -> 0.52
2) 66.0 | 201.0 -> 0.49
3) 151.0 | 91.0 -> 0.70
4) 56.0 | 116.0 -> 0.45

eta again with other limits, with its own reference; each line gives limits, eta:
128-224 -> 221.0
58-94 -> 91.0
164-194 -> 171.0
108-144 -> 131.0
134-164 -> 156.0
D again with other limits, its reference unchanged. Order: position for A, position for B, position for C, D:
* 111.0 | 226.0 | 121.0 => 0.8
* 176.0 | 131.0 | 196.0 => 1.1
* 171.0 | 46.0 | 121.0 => 0.4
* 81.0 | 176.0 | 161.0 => 1.9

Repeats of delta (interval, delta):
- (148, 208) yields 156.0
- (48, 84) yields 56.0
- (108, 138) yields 131.0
